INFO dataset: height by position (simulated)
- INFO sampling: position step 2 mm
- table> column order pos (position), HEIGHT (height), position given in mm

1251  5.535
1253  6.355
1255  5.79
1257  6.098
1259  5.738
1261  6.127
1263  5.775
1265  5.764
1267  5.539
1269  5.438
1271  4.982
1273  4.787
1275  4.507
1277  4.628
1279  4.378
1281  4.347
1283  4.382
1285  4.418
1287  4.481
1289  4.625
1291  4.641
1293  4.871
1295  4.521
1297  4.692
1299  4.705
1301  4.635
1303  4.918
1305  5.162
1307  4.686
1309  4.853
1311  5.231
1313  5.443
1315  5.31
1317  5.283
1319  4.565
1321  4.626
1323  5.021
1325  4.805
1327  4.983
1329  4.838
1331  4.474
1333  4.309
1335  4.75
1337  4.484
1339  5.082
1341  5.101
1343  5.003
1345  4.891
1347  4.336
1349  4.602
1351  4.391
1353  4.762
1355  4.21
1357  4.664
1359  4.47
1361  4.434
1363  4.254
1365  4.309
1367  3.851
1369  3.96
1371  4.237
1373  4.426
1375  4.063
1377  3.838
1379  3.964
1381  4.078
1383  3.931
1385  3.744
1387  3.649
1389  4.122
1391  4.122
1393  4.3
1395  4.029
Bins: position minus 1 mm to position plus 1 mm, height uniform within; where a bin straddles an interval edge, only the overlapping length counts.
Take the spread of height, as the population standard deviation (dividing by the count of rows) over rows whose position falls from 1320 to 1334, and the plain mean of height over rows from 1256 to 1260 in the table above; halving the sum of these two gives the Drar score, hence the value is 3.1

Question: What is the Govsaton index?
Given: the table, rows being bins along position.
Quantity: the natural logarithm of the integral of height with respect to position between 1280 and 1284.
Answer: 2.9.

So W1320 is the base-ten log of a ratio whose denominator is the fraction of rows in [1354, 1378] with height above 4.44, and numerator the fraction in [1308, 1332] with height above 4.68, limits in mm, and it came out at 0.7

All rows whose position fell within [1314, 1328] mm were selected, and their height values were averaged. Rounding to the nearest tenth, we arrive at 4.9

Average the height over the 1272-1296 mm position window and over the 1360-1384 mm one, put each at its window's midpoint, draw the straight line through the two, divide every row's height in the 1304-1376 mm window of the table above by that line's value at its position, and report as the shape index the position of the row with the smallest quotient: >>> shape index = 1367 mm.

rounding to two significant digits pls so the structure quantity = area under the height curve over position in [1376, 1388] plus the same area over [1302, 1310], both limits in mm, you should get 86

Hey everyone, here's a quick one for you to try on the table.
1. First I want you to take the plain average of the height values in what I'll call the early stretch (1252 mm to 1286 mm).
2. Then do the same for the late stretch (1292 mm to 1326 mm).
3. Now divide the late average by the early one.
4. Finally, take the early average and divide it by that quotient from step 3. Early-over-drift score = 5.60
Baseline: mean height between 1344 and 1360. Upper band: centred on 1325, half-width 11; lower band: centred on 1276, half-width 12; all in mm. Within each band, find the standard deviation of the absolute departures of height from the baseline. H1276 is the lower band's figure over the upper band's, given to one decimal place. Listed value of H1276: 1.6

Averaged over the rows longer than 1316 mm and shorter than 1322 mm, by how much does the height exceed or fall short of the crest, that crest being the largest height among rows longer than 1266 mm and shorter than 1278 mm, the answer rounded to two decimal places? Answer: -0.71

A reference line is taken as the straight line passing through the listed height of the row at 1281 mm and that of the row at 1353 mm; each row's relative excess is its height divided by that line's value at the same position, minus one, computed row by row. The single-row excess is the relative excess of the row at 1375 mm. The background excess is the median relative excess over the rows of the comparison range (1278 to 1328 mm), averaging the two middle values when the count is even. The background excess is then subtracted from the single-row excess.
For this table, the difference -0.22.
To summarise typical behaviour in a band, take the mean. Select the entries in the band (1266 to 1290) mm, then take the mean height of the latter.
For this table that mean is 4.71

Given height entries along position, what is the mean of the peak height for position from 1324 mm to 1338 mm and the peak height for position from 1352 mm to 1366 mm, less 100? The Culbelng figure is -95.1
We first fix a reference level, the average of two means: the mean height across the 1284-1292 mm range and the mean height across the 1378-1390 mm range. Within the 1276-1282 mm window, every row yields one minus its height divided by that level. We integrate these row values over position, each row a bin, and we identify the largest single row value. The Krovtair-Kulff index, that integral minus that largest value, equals -0.29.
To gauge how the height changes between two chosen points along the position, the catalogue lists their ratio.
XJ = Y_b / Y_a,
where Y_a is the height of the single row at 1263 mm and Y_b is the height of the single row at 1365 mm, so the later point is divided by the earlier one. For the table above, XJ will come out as 0.75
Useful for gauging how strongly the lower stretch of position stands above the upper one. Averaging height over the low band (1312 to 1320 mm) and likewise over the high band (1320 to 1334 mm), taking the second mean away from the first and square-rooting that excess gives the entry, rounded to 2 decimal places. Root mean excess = 0.65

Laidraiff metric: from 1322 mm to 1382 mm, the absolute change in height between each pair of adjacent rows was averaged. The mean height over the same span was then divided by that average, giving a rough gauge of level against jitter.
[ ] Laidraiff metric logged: 18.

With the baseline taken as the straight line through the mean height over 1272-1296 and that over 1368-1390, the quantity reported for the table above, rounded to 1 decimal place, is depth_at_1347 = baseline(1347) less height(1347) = -0.2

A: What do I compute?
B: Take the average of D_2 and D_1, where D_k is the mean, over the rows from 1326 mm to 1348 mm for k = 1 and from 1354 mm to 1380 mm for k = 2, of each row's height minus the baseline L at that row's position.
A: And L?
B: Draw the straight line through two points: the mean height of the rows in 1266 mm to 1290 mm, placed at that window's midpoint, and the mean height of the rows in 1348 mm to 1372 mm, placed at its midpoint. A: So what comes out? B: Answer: 0.10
